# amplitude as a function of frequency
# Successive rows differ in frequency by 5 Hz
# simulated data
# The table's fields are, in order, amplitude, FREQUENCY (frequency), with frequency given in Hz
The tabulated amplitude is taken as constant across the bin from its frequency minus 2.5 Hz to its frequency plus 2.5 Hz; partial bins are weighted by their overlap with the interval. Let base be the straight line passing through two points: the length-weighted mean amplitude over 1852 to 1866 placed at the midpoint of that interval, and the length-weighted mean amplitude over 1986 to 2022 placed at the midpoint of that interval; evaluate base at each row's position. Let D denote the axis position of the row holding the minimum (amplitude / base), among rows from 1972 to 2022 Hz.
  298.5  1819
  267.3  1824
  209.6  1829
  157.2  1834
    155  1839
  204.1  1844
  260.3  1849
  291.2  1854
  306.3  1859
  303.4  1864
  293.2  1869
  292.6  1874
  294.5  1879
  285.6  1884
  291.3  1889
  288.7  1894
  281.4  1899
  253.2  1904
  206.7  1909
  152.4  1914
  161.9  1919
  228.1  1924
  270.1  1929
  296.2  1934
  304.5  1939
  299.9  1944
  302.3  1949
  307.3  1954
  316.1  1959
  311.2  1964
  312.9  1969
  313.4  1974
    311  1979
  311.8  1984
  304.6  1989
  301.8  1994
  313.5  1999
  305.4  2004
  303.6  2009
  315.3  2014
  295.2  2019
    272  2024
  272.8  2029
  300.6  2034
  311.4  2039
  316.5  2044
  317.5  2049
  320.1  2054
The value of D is 2019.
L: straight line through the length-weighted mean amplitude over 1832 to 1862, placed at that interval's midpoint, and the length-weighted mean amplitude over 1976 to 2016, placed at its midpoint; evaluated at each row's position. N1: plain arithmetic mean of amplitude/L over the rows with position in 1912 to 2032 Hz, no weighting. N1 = 0.97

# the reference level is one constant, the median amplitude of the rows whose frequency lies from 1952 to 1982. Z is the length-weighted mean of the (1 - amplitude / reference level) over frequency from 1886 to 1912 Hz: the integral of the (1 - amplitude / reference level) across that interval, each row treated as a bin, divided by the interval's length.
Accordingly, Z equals 0.16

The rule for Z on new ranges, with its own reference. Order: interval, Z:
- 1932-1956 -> 0.03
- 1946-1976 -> 0.01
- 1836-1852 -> 0.33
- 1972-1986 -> 0.00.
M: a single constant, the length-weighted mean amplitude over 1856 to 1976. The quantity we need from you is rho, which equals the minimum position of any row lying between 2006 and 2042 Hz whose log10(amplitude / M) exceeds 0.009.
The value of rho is 2009 Hz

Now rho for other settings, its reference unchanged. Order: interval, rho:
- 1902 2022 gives 1934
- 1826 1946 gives 1854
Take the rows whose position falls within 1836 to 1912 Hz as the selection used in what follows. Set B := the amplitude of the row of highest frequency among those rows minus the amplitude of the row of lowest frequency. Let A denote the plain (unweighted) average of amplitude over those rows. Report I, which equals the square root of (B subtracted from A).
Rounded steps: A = 267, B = 52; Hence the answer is 14.7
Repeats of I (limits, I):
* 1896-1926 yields 16.3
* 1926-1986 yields 16.2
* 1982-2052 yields 17.2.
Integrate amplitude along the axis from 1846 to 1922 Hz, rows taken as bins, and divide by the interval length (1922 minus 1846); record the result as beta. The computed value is 264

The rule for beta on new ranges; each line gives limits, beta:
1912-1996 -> 283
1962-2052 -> 305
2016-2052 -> 299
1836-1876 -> 262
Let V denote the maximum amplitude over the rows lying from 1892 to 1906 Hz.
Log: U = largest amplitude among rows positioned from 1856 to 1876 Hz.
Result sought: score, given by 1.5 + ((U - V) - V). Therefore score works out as -270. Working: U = 306.3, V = 288.7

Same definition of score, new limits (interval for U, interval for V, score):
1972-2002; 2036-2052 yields -320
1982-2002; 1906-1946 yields -294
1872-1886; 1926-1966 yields -336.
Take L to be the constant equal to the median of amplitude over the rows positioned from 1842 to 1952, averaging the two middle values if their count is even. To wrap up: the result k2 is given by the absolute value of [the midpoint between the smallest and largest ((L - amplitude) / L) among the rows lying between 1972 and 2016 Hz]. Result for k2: 0.064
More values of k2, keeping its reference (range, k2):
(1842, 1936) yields 0.209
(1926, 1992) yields 0.011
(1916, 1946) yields 0.196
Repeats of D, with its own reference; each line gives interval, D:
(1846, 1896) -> 1849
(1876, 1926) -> 1914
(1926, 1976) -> 1929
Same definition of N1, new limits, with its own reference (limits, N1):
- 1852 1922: 1.06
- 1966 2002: 1.03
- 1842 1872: 1.17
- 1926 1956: 1.06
